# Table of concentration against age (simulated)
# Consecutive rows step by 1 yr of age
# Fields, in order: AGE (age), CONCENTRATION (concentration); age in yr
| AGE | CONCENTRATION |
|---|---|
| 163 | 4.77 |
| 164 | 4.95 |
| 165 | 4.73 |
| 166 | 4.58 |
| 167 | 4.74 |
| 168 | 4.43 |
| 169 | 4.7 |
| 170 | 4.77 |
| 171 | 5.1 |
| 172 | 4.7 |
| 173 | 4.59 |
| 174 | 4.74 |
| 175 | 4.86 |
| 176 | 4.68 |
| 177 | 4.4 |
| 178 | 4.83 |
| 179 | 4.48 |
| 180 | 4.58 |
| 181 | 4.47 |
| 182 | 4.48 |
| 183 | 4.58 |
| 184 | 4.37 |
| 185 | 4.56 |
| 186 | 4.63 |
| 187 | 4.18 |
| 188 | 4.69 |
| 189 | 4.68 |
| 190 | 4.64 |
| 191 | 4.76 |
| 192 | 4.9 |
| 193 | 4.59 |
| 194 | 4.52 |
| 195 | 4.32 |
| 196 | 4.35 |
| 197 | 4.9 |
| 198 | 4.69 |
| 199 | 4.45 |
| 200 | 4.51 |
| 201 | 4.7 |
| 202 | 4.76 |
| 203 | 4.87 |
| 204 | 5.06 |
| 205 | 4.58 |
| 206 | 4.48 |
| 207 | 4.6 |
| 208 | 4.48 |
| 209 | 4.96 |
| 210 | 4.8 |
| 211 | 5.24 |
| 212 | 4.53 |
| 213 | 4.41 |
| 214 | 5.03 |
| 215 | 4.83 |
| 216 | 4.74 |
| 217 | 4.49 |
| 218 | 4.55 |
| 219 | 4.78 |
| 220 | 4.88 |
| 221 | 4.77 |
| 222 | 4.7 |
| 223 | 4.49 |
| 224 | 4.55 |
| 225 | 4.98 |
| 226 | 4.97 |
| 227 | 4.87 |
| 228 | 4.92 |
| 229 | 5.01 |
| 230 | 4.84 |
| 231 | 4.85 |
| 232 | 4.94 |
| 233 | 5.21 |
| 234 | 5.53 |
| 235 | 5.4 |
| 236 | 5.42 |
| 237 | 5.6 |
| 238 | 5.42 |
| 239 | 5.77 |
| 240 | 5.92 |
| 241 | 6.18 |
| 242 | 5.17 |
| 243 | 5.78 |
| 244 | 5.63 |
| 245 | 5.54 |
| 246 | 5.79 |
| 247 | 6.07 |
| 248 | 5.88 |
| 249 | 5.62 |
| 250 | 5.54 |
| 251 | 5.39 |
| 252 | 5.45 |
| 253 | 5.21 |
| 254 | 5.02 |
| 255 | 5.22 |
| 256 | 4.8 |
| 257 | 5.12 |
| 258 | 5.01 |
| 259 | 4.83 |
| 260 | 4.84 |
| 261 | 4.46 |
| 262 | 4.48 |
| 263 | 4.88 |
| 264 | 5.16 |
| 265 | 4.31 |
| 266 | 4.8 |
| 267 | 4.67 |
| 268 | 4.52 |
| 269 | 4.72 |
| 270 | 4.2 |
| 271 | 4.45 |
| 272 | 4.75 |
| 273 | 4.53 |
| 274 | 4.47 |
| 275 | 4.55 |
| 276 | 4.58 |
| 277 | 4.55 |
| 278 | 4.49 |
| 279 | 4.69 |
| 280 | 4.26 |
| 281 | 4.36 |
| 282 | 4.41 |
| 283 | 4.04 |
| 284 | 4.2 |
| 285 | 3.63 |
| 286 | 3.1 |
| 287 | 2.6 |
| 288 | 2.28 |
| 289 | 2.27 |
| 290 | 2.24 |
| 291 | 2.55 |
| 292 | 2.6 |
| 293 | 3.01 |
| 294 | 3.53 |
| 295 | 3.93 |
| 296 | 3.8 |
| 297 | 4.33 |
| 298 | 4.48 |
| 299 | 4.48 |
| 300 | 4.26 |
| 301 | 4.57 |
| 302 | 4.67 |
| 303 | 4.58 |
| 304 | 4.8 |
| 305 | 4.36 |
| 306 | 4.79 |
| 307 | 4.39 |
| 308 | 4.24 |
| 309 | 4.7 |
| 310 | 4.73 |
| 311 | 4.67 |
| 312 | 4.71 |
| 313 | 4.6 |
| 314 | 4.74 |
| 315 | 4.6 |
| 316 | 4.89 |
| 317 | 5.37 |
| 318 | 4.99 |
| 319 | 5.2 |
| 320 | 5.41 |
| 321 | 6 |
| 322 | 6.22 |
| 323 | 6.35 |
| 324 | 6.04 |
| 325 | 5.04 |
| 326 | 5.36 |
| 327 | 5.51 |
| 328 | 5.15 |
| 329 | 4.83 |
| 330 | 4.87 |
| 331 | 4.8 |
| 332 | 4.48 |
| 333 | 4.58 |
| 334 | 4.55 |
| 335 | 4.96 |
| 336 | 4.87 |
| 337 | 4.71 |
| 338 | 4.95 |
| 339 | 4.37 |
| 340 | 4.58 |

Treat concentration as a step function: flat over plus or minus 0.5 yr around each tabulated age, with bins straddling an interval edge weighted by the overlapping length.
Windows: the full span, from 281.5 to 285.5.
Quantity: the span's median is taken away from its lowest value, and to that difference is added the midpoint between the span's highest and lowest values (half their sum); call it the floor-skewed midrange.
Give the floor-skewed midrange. 3.53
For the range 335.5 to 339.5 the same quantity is 4.24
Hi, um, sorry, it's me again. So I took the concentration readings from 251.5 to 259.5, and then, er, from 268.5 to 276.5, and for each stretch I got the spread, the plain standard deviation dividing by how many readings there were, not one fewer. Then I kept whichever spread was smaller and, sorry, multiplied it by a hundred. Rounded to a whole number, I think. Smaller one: 16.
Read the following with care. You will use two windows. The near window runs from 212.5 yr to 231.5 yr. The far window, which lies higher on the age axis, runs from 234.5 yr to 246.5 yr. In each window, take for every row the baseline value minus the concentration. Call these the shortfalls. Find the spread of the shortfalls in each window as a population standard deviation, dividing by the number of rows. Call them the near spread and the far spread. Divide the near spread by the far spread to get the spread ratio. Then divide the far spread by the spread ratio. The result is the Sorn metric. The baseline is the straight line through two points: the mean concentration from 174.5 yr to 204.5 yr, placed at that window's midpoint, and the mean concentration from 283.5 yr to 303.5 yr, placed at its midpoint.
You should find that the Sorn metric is 0.34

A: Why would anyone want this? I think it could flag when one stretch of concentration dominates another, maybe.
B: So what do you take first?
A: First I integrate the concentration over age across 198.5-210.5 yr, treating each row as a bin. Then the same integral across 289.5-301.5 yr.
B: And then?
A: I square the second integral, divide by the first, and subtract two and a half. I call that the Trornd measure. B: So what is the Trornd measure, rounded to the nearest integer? 32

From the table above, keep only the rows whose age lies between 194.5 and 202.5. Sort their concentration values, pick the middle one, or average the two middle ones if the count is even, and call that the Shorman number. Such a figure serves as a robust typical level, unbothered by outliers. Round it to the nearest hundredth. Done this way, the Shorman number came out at 4.60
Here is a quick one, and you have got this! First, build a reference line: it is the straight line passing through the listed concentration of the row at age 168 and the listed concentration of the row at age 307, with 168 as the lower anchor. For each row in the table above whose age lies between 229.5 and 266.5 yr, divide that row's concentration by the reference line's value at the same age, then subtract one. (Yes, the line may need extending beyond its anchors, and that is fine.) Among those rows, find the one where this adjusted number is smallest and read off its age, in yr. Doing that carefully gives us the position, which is 265 yr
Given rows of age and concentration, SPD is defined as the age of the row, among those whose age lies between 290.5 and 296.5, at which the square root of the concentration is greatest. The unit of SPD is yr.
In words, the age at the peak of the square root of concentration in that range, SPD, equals 295 yr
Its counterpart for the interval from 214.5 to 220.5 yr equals 220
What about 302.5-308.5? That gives 304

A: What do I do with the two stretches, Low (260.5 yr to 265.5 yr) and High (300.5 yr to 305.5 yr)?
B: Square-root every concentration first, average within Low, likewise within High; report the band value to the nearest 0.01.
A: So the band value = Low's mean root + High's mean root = 4.30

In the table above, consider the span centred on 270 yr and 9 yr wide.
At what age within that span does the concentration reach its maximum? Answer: 266 yr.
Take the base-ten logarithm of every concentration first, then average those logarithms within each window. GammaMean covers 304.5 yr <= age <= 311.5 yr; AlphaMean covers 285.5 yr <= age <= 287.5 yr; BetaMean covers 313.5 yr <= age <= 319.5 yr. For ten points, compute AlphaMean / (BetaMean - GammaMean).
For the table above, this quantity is 12.1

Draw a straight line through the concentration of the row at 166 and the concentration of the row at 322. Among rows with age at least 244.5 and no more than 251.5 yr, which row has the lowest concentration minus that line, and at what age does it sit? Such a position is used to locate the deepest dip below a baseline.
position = 251 yr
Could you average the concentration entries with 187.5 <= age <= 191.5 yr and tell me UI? 4.69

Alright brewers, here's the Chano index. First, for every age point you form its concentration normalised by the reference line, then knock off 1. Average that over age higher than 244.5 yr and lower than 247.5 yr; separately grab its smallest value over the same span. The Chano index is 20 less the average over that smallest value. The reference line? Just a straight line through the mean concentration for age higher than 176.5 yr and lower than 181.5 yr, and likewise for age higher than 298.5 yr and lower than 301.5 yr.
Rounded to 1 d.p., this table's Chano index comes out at 18.8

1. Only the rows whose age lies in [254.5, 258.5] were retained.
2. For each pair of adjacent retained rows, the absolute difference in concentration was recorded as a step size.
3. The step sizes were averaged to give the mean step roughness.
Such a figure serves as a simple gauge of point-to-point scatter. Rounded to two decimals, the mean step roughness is 0.28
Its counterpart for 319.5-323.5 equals 0.31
